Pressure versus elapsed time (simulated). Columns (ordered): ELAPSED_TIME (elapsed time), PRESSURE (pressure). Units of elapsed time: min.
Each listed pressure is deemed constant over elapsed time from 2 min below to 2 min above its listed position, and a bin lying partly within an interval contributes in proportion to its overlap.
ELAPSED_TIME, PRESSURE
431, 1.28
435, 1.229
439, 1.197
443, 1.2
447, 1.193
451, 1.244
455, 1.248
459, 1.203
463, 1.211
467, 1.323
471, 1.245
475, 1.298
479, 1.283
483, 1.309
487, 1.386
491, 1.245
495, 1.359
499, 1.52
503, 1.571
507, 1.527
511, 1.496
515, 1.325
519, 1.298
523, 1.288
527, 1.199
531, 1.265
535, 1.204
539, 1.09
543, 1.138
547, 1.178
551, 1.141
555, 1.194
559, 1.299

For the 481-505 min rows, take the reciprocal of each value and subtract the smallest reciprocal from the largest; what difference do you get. 0.17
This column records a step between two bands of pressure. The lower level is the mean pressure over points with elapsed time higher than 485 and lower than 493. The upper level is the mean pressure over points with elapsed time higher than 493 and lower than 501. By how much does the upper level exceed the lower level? 0.12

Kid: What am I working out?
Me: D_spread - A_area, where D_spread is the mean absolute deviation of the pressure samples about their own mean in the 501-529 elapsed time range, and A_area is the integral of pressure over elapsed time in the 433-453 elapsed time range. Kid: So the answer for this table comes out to -24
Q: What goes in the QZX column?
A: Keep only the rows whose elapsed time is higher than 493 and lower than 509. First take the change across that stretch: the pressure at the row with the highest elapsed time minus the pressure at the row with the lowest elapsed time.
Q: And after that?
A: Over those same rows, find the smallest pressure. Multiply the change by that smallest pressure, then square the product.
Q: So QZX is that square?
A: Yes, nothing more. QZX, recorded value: 0.052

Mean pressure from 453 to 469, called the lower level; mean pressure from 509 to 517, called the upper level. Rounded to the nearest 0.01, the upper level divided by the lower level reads 1.13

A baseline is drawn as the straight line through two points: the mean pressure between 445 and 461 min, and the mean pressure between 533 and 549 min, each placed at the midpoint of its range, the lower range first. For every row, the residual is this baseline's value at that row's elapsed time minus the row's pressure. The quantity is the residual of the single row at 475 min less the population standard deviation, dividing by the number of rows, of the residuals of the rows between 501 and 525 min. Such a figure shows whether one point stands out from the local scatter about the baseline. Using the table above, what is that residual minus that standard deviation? -0.20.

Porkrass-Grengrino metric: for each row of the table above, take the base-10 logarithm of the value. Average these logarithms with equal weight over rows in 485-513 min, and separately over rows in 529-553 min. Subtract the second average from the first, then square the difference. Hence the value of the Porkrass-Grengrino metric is 0.0082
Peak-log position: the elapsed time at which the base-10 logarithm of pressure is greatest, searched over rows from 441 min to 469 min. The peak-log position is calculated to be 467 min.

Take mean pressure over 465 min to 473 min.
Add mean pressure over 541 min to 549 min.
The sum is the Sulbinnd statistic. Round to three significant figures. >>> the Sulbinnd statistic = 2.44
